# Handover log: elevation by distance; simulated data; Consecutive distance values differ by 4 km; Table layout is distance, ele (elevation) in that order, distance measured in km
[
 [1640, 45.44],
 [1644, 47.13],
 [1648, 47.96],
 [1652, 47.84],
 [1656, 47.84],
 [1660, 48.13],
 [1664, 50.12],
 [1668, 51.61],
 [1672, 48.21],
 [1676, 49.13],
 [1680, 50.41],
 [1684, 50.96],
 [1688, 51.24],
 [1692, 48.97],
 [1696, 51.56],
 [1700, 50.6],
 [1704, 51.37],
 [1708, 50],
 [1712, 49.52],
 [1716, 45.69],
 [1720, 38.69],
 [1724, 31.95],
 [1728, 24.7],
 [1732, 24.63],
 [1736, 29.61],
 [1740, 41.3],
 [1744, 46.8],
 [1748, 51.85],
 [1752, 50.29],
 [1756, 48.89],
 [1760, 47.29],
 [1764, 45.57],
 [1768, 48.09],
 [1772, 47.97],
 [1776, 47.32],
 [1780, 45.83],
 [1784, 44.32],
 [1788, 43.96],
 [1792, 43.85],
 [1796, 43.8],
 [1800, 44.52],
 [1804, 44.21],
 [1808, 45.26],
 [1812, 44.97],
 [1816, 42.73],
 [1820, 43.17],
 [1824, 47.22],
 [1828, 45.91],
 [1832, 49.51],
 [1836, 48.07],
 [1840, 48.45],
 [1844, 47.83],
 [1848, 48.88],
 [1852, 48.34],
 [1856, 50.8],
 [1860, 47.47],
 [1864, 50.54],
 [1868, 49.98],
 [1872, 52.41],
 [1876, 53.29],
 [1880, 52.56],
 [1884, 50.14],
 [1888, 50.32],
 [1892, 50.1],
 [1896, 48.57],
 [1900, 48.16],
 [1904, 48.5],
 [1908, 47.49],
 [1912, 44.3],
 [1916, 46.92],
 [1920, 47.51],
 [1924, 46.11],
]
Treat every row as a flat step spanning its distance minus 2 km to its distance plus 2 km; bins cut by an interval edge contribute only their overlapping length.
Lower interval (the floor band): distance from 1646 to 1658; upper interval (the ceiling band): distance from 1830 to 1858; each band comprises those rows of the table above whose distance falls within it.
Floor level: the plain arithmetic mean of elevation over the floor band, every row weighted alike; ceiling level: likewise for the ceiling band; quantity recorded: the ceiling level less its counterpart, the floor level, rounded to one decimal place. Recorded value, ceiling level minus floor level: 1.0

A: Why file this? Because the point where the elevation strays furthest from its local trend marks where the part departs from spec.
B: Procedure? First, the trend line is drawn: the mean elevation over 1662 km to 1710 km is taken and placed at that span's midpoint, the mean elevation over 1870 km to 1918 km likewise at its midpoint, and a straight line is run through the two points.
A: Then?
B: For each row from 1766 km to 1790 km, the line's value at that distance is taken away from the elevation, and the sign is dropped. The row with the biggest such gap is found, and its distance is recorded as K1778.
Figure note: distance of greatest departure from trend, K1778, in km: 1788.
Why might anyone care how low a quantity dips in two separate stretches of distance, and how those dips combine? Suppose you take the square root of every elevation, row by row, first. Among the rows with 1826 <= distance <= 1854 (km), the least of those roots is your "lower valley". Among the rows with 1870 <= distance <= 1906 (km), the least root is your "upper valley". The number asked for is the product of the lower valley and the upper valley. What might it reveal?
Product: 47.0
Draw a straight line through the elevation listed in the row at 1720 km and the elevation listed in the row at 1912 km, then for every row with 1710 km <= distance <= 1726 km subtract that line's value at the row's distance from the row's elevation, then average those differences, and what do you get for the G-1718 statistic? 2.8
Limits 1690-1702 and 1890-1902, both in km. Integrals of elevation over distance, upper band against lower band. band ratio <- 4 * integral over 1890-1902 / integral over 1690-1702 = 3.9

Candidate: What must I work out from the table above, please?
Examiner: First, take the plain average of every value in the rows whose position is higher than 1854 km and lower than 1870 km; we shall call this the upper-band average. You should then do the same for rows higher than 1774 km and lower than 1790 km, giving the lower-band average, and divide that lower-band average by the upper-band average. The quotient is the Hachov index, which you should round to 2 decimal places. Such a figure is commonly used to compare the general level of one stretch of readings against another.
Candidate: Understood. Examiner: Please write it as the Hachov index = 0.91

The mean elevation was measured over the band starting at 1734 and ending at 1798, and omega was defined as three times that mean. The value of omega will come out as 136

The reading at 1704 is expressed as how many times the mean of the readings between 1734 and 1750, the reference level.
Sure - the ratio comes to 1.21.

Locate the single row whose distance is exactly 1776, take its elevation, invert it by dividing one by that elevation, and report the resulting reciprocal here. 0.0211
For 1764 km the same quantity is 0.0219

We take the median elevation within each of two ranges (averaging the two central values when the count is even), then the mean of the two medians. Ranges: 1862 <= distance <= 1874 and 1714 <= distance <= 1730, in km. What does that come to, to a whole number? 43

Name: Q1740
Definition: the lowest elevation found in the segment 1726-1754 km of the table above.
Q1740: 24.63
